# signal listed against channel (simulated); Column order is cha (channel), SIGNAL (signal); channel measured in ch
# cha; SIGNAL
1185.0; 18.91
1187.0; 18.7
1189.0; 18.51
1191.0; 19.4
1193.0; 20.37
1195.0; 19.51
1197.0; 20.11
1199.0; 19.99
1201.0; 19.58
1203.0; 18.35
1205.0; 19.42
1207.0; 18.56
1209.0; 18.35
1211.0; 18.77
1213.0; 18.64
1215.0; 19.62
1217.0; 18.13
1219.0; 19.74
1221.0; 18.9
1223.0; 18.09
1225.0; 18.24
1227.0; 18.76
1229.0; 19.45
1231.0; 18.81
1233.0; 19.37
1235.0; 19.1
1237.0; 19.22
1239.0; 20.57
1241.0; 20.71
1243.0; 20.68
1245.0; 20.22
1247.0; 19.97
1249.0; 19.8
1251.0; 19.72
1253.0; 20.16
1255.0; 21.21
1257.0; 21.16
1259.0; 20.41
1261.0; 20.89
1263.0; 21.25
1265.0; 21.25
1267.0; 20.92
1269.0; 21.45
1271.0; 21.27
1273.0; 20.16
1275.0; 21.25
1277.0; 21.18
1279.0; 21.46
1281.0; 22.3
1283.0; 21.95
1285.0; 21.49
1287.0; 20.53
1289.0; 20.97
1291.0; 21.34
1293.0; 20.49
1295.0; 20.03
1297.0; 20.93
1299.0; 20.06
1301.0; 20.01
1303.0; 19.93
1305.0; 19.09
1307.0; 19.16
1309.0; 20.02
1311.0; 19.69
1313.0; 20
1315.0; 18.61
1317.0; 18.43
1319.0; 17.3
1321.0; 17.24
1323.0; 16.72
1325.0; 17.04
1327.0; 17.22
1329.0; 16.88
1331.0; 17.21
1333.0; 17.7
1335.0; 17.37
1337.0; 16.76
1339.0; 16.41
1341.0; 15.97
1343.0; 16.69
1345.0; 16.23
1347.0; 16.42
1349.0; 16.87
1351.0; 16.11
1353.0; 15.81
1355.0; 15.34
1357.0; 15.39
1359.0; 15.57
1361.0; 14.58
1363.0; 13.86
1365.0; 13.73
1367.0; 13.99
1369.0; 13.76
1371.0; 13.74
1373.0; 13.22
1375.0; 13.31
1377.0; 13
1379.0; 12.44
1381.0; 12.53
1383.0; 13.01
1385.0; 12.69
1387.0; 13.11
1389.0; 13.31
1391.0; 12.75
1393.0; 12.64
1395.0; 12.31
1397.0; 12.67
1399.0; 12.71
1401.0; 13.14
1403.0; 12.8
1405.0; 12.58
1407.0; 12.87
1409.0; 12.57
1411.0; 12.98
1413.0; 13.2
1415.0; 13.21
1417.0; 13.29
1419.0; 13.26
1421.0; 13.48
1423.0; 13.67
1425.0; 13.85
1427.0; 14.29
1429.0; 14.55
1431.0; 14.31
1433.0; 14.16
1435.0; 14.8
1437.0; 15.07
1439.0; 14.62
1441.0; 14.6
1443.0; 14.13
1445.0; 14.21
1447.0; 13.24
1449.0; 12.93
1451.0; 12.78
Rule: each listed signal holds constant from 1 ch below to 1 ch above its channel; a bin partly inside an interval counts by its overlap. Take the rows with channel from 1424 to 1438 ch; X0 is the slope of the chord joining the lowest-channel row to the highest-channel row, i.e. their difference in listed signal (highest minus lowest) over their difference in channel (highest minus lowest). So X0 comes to 0.10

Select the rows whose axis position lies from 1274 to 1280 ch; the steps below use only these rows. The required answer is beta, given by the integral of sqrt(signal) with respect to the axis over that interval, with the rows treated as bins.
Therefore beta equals 28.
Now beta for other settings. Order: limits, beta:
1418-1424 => 22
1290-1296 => 27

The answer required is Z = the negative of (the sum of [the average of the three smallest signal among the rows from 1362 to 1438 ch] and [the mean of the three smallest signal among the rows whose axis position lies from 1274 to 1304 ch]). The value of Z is -32.4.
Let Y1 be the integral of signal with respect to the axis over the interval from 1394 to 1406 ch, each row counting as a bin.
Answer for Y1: 152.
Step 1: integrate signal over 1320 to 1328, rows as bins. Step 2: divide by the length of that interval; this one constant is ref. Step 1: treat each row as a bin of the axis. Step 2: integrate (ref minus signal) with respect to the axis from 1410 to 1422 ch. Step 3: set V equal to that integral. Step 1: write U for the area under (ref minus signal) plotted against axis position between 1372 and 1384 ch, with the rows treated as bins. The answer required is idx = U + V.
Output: 95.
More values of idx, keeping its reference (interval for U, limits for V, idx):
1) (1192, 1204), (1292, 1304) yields -69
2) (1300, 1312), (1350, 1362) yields -12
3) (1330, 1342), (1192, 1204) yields -29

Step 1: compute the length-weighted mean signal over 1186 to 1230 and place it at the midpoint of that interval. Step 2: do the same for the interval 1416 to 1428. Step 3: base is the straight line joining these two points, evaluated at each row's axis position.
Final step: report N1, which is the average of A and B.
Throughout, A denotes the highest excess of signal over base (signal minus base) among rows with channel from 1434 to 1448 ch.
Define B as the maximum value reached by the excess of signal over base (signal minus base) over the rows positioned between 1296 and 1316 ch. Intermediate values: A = 1.8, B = 4.1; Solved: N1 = 2.97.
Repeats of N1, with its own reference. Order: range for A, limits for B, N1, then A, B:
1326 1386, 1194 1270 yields 2.87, 1.8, 3.9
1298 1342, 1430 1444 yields 2.71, 3.6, 1.8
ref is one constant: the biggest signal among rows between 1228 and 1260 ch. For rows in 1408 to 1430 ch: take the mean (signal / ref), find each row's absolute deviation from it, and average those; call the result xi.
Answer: 0.021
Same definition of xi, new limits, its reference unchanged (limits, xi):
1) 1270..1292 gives 0.019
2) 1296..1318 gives 0.028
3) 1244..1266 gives 0.026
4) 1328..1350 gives 0.019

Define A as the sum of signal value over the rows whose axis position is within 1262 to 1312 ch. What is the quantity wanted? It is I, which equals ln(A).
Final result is 6.25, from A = 518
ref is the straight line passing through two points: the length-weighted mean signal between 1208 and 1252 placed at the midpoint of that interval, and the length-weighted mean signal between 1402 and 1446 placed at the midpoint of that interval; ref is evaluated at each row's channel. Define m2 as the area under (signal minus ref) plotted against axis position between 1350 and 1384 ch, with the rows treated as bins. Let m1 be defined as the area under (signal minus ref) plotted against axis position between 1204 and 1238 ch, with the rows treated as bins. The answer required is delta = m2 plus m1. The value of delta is -67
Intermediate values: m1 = -23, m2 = -44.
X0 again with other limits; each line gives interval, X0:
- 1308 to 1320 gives -0.27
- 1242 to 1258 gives 0.03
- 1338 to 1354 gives -0.04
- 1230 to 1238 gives 0.07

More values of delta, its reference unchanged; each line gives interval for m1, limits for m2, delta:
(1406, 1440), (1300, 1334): 53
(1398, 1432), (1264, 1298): 88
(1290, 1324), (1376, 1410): 13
